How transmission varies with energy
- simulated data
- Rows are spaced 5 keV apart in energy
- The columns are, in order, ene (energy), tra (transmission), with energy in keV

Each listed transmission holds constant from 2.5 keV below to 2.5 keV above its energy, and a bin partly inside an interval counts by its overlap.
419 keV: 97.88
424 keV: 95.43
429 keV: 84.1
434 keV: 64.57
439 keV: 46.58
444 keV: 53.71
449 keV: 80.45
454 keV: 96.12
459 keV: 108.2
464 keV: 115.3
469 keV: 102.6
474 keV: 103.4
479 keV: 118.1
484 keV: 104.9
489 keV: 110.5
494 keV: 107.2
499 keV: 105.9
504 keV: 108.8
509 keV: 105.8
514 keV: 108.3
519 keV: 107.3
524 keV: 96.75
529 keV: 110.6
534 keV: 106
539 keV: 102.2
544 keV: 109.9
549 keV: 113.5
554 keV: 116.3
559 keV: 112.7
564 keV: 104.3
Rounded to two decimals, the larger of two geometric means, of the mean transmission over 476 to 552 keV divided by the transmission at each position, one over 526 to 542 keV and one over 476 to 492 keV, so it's 1.01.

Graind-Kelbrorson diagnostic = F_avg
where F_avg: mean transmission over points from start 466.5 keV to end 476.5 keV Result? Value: 103.0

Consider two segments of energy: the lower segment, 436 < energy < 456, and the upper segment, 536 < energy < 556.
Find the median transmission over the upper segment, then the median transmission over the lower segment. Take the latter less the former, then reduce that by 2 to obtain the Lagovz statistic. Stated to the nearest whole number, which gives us -47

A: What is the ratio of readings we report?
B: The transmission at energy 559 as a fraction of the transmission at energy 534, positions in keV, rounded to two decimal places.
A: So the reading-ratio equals 1.06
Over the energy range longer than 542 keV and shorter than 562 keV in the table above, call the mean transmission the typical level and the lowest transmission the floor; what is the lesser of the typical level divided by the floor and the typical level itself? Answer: 1.03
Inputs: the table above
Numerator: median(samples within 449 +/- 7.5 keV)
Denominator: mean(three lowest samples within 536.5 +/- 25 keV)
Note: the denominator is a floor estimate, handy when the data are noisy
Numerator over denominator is 0.79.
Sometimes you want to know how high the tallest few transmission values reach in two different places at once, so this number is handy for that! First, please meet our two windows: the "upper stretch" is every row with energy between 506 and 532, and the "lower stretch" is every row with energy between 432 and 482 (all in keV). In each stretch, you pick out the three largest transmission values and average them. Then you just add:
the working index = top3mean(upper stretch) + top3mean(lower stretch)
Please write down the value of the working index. 223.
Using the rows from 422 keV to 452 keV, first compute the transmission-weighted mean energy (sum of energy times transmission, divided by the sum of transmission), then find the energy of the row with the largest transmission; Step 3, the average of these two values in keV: 429.7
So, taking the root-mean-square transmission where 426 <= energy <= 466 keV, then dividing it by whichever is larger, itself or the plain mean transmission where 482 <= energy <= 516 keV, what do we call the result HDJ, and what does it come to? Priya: 0.79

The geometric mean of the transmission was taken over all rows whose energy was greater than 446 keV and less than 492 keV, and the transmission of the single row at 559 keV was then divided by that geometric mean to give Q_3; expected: 1.09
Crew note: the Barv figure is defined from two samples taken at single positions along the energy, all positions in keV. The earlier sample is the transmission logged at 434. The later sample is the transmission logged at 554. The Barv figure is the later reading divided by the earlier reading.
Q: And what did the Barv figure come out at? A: 1.80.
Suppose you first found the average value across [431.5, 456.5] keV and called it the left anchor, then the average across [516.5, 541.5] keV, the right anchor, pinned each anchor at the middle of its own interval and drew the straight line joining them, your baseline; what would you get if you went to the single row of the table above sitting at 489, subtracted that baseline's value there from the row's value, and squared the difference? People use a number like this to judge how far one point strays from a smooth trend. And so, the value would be 529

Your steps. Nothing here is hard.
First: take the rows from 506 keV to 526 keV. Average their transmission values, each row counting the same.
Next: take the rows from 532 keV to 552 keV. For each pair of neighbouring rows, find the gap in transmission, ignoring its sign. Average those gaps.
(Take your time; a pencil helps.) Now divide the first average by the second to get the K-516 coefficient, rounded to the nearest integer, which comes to 21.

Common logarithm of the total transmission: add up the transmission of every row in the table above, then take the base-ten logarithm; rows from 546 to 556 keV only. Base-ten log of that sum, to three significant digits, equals 2.36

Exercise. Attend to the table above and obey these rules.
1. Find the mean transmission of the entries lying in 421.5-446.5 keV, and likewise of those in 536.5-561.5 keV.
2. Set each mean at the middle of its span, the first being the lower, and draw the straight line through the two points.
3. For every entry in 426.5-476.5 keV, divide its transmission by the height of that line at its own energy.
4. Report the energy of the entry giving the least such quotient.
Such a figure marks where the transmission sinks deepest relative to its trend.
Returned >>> 439 keV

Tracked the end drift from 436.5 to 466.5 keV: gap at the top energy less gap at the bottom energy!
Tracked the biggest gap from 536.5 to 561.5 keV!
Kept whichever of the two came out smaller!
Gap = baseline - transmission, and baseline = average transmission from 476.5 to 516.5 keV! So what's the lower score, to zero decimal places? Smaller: -69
